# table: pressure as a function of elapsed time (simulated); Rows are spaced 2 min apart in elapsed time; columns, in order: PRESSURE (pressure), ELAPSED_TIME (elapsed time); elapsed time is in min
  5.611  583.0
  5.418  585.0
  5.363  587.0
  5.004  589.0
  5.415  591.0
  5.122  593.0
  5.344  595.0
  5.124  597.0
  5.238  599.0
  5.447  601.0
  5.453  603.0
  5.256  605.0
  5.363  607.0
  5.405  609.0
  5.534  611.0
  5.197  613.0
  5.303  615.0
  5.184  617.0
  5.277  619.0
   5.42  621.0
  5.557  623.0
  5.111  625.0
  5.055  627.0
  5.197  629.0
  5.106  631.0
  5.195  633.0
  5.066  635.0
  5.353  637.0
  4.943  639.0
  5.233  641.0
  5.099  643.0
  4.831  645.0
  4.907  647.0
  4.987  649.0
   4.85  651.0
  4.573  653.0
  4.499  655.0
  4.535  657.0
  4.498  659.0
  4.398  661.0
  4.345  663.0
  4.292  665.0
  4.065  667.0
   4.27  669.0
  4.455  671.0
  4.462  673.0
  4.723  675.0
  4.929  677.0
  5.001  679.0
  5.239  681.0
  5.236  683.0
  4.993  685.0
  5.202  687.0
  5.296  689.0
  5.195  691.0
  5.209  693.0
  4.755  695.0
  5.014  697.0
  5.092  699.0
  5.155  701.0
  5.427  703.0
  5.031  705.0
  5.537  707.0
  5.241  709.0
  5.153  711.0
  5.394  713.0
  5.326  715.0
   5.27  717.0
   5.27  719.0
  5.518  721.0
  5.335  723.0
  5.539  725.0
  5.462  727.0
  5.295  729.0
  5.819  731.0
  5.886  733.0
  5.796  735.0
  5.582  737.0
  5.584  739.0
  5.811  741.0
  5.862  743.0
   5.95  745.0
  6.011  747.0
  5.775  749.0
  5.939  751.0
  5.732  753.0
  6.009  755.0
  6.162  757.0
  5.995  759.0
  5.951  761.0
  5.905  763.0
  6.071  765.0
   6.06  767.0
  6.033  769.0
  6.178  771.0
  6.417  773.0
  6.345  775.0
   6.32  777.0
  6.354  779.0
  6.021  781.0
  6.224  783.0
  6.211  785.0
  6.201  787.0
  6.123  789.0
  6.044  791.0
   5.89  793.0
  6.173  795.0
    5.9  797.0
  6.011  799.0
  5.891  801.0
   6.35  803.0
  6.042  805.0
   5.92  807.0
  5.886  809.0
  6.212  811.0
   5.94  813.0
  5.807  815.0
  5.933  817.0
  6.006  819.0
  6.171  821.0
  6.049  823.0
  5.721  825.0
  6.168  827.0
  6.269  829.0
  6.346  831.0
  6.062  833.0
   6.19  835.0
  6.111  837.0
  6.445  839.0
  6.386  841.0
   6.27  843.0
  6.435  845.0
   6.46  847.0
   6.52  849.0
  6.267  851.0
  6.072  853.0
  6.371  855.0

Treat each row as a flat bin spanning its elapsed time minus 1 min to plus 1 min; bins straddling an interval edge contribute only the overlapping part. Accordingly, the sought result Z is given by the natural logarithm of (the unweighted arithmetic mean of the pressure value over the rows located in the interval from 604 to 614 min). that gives 1.68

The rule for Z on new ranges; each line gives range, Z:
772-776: 1.85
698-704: 1.65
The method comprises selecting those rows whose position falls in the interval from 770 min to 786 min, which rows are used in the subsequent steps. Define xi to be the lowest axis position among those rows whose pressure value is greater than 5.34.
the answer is 771.0 min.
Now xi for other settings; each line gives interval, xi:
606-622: 607.0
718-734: 721.0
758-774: 759.0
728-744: 731.0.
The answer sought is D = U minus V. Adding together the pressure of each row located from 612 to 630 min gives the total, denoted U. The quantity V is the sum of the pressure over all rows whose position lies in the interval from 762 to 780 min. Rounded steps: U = 47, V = 55.7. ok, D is -8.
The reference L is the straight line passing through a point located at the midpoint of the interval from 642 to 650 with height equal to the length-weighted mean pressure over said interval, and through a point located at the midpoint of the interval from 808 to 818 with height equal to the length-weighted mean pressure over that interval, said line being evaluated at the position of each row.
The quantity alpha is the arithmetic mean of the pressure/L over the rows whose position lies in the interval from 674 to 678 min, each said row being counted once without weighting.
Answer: 0.94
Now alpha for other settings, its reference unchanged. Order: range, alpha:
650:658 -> 0.92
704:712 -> 0.98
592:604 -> 1.13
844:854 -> 1.03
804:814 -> 1.01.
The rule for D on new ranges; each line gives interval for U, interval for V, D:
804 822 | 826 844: -2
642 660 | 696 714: -4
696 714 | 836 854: -10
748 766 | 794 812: -1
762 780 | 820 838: 1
